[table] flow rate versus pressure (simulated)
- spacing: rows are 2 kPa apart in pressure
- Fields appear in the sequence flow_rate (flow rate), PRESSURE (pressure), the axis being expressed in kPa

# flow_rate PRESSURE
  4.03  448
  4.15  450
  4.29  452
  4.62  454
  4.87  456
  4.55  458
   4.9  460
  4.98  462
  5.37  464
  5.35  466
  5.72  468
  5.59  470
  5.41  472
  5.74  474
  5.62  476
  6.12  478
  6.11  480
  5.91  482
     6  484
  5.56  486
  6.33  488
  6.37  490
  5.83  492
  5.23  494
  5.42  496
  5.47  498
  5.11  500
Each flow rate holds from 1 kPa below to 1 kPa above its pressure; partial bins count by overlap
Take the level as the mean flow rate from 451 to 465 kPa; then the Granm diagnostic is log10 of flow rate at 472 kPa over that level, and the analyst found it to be 0.052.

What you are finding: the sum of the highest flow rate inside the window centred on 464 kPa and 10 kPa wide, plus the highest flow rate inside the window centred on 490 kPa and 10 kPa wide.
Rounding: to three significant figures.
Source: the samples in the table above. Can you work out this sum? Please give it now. 12.1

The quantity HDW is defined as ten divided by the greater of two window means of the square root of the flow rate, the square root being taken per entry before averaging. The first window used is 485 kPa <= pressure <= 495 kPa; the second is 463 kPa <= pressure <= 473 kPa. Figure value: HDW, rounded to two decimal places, 4.13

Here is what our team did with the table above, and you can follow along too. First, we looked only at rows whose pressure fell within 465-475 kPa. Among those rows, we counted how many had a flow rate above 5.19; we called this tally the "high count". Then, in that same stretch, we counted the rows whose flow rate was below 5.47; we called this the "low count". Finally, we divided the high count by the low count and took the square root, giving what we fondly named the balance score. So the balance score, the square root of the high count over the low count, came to 1.6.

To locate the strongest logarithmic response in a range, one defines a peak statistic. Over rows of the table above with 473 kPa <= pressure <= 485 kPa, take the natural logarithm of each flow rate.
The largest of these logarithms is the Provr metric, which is 1.81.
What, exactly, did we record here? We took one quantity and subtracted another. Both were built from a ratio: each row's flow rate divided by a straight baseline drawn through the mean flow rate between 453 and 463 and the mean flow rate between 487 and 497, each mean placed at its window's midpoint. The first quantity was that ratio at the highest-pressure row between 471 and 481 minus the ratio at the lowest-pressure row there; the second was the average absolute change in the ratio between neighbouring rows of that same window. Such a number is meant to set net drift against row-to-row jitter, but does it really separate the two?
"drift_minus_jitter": 0.04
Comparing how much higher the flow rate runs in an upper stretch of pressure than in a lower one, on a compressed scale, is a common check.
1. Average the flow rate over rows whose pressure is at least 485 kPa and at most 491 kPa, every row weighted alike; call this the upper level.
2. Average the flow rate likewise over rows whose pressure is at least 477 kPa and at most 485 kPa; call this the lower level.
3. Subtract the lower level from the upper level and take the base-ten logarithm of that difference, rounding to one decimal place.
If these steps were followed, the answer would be -1.3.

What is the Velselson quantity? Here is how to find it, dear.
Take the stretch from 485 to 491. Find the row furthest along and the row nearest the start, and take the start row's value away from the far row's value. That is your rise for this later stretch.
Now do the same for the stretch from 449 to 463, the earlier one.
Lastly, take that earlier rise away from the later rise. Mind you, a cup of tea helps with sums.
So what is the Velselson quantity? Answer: 0.0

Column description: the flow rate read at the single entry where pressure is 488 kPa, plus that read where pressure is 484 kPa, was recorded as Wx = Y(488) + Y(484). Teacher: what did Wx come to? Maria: 12.3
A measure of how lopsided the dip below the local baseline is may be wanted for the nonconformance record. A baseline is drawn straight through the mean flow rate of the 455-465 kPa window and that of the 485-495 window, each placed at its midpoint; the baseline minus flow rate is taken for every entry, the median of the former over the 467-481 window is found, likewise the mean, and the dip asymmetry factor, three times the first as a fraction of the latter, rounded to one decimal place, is 2.9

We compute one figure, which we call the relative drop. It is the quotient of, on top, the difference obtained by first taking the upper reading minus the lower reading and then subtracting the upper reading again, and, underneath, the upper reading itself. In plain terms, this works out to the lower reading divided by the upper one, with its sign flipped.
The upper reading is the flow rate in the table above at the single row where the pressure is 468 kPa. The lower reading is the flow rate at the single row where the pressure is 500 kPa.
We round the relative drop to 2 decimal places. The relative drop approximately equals -0.89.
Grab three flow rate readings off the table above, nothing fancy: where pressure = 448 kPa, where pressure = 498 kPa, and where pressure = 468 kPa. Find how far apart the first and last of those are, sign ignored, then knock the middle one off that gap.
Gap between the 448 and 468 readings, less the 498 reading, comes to -3.8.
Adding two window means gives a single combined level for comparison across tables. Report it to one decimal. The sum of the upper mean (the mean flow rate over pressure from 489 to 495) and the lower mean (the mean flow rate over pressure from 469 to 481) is 11.6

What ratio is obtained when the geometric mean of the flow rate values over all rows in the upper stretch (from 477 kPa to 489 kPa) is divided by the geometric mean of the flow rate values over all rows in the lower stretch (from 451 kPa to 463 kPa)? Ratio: 1.28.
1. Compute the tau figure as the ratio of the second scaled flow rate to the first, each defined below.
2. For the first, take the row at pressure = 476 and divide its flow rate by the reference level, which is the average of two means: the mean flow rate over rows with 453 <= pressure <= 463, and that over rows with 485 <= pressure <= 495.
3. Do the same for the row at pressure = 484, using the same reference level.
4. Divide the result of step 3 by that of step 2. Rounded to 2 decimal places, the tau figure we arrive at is 1.07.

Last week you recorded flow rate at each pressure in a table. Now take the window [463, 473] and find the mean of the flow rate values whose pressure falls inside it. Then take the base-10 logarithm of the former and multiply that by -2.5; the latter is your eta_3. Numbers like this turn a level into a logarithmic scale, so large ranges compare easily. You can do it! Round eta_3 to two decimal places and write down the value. -1.85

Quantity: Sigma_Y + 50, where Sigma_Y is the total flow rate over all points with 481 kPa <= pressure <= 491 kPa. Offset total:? 80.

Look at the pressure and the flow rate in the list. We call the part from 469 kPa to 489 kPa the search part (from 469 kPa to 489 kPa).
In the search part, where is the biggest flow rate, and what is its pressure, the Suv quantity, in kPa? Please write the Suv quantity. 488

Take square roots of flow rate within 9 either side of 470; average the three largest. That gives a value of 2.42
